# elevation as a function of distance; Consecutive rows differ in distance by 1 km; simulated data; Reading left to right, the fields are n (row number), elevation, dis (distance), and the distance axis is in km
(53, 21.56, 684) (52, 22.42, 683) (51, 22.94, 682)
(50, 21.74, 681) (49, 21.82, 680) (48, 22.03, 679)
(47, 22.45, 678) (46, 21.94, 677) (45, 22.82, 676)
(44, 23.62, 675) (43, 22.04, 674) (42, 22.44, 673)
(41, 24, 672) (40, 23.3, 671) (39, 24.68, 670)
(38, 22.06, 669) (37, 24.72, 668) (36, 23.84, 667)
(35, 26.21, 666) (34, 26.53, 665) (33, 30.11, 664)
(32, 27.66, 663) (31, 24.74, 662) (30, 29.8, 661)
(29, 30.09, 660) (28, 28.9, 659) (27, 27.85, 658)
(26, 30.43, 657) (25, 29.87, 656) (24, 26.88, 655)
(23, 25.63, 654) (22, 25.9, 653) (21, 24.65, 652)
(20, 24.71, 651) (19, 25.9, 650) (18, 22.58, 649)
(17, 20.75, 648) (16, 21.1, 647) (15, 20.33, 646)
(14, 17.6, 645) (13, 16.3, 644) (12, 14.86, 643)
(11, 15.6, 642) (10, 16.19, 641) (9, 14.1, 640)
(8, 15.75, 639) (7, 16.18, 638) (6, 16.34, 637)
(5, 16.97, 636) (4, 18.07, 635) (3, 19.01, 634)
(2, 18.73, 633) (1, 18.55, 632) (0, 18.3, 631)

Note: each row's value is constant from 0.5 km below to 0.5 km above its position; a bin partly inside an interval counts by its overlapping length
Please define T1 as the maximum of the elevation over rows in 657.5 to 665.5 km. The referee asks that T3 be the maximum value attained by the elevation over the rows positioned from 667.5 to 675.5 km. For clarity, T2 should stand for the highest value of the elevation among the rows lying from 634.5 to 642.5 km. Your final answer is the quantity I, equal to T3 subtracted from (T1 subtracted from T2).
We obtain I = -37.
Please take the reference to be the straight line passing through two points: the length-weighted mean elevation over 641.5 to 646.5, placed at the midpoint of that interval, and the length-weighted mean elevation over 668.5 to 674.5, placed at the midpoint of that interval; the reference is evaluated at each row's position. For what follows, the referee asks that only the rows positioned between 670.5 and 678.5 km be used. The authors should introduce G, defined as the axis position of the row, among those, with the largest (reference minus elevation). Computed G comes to 677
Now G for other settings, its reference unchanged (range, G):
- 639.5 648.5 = 640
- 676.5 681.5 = 681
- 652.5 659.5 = 654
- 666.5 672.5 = 669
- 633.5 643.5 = 640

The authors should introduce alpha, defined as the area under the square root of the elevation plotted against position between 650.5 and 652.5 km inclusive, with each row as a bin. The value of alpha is 9.9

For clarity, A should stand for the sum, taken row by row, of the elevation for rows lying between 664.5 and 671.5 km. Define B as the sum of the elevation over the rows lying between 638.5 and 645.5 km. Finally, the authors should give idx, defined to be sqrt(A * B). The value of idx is 138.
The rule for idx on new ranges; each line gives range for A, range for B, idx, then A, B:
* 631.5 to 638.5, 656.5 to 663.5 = 157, 124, 199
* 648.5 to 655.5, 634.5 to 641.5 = 141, 176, 114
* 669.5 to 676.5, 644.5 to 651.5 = 158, 163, 153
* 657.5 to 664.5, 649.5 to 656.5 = 191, 199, 184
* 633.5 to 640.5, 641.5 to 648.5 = 121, 116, 127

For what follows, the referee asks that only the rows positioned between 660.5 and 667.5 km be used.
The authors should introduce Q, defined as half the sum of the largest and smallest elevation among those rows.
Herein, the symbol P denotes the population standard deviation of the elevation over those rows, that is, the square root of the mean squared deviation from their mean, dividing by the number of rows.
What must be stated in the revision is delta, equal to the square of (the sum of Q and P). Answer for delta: 851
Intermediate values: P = 2.2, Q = 27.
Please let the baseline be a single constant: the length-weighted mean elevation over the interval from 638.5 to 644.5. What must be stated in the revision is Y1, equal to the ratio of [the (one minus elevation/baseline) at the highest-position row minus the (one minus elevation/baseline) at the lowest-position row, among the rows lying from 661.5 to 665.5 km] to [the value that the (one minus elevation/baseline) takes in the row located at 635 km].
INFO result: 0.7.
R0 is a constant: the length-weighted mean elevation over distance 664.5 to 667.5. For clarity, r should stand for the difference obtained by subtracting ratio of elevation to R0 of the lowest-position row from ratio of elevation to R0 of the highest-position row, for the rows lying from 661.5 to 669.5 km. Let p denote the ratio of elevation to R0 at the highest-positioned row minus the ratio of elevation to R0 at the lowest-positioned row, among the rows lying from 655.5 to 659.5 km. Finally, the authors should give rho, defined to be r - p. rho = -0.07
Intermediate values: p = -0.04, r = -0.10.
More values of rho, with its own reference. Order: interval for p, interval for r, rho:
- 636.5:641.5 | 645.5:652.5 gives 0.18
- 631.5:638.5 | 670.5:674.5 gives 0.04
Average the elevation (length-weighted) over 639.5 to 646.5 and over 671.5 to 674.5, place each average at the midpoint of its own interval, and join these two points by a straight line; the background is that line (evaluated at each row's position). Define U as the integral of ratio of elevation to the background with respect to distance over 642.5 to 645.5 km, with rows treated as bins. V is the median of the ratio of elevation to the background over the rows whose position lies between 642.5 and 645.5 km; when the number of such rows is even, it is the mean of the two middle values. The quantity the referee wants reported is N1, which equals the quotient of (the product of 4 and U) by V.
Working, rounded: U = 2.9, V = 0.98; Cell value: 12.0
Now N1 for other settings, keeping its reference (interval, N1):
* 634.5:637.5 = 12.1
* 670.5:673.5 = 11.9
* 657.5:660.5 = 12.0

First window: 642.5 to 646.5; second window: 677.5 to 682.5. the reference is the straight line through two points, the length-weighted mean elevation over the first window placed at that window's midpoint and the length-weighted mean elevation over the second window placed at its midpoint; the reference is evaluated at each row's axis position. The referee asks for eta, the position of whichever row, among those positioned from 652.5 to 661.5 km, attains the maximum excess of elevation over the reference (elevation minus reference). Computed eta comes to 657 km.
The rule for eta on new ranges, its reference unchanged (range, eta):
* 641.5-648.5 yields 647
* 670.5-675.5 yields 672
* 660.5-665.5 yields 661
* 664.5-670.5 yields 665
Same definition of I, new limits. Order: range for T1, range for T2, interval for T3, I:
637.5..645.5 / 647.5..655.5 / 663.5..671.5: -21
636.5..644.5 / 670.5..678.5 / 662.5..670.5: -22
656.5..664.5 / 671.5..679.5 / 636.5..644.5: -23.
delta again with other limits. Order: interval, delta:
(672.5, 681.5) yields 540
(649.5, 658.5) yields 872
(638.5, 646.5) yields 361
